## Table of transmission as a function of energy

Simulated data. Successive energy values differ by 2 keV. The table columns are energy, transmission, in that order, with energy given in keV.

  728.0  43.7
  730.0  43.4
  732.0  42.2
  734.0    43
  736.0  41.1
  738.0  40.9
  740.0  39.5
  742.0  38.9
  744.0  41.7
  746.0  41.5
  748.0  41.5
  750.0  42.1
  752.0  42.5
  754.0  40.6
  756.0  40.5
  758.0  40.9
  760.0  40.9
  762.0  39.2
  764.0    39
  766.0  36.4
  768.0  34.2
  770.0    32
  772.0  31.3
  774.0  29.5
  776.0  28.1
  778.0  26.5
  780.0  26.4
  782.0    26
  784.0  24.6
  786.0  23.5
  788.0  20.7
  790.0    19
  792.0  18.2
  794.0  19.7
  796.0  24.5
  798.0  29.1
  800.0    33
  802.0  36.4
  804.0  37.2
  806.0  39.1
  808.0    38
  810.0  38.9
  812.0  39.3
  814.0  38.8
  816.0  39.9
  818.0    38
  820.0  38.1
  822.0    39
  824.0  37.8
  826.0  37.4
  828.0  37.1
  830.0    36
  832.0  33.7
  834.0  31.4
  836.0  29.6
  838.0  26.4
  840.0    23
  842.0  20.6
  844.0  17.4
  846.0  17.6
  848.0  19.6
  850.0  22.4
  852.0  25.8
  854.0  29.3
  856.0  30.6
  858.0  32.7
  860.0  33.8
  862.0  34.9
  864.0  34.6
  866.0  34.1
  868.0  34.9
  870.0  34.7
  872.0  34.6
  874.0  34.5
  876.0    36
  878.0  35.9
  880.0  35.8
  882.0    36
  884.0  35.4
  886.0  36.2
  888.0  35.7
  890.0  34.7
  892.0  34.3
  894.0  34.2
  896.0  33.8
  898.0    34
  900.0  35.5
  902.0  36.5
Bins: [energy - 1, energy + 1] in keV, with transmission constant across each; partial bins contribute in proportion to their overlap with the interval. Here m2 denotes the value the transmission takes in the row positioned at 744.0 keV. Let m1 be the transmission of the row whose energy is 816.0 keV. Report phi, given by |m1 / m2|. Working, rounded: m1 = 39.9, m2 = 41.7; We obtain 1.0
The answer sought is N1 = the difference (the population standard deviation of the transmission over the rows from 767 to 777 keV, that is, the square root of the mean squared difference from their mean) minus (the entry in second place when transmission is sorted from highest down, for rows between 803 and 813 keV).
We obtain -37.0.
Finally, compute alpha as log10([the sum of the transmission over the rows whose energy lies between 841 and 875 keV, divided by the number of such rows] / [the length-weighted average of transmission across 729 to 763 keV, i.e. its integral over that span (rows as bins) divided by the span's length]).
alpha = -0.15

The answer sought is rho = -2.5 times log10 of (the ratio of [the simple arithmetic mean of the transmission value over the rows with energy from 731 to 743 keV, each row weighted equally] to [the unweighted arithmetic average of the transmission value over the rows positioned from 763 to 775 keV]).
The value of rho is -0.2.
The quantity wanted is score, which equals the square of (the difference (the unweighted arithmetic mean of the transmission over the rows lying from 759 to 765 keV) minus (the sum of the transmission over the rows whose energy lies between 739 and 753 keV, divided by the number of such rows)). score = 2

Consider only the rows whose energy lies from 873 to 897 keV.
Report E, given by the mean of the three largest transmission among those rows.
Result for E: 36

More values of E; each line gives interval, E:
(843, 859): 31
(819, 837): 38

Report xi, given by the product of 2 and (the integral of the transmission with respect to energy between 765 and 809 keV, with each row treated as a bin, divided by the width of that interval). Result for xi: 58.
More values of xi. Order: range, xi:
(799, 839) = 73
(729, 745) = 83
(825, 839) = 66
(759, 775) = 71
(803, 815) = 77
